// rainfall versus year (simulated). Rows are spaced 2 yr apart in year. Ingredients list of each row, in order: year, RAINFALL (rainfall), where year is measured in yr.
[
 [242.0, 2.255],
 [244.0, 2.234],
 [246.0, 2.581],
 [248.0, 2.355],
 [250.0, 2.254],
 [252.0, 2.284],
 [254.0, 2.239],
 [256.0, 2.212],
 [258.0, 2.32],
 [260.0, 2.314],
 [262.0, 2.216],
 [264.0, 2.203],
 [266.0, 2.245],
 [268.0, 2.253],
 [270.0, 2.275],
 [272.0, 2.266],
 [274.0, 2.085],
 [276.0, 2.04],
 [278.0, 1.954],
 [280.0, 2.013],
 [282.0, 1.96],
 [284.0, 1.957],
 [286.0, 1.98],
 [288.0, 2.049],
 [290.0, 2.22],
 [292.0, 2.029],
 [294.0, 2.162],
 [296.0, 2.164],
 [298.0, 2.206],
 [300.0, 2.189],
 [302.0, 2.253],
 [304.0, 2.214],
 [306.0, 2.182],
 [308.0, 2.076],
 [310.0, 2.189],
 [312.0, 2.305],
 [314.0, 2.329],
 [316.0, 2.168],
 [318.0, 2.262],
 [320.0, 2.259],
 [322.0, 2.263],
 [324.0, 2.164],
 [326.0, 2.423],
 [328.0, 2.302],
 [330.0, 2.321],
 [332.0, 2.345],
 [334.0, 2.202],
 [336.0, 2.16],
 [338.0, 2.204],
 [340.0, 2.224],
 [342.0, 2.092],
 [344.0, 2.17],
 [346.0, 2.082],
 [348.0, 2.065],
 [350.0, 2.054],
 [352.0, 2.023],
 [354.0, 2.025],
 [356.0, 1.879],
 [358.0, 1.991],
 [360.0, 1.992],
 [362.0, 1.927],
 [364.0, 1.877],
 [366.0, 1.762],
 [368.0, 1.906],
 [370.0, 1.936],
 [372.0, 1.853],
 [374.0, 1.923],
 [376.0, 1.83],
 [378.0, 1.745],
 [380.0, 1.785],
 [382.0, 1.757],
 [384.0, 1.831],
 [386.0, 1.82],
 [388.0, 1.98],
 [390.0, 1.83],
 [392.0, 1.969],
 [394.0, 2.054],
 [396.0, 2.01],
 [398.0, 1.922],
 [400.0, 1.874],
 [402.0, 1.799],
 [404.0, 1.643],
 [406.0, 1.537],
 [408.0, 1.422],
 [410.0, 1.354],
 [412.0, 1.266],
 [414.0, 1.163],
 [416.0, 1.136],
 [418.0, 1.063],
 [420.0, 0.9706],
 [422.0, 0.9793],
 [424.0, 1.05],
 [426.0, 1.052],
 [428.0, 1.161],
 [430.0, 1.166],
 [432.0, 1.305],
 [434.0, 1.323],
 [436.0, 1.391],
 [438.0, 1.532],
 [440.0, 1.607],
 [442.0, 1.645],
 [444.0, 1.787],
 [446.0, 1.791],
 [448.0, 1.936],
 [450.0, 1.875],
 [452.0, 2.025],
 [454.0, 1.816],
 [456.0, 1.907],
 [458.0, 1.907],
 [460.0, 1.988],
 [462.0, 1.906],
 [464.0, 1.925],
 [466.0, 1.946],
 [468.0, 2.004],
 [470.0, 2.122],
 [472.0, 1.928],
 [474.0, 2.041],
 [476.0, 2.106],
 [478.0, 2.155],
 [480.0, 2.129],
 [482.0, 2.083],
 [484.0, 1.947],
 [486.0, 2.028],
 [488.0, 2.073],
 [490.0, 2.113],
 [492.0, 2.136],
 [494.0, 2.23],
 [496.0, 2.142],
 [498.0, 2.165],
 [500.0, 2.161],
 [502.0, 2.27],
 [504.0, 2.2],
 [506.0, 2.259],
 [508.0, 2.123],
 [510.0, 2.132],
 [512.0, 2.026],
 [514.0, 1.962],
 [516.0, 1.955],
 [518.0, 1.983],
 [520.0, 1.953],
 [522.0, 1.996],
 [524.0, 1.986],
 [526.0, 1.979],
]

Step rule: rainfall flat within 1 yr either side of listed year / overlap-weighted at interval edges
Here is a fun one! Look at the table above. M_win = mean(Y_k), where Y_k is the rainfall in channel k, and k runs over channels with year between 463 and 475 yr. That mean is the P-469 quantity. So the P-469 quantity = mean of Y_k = 2.0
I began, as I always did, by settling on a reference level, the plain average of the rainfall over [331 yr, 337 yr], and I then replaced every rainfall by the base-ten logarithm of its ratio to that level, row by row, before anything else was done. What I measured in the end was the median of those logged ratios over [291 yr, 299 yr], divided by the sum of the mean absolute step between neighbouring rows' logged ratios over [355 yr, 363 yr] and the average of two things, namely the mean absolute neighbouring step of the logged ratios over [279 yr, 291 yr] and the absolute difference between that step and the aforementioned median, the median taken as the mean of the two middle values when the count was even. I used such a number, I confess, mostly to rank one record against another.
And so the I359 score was -0.42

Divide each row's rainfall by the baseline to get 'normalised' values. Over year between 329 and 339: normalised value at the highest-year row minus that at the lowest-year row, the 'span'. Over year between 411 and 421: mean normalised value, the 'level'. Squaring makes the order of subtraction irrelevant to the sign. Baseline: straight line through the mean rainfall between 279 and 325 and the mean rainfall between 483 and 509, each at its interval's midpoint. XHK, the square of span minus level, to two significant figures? 0.33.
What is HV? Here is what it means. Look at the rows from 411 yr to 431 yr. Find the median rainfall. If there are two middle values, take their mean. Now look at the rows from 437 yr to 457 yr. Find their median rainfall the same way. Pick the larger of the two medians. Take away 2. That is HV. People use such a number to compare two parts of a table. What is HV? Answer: -0.20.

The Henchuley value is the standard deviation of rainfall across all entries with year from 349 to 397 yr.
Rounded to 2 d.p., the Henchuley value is 0.10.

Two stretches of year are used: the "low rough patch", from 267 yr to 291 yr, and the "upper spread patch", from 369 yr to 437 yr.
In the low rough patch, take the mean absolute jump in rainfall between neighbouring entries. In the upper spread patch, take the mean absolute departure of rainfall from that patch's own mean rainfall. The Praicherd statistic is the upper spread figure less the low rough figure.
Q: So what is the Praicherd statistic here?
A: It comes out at 0.26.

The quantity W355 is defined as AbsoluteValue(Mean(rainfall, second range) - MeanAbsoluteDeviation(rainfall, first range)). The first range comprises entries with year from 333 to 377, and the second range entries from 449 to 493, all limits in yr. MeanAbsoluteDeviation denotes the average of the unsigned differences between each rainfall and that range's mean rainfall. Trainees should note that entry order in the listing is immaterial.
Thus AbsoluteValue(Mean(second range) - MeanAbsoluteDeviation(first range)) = 1.90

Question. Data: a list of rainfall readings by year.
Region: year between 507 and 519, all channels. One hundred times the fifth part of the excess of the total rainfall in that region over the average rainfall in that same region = 203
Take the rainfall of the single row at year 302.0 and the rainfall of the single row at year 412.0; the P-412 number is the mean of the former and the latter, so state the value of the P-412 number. 1.76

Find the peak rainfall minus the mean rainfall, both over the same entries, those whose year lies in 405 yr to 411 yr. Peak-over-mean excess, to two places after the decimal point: 0.10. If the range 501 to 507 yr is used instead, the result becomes 0.03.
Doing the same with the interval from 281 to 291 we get 0.19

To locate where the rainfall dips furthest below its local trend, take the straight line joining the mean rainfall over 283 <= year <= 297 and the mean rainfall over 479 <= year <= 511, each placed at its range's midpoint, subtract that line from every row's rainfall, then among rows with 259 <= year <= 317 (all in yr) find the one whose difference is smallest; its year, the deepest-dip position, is 278.0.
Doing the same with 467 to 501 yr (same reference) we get 472.0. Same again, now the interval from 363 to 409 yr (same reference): 408.0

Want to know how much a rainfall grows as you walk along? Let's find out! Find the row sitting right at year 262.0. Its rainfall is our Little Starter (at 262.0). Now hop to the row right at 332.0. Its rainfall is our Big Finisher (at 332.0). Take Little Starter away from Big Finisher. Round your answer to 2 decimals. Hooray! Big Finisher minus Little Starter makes 0.13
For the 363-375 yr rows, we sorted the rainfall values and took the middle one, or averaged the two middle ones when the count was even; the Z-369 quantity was 1.9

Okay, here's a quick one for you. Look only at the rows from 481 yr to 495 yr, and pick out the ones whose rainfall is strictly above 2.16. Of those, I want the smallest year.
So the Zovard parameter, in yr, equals 494.0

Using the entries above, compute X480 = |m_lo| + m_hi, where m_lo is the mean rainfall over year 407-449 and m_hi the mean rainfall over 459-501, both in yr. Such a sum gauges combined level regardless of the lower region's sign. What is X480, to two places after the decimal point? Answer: 3.40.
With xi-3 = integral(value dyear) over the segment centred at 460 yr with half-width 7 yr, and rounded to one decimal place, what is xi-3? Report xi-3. 26.8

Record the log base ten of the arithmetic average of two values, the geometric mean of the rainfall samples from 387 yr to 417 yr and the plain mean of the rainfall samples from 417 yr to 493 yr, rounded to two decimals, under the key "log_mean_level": 0.23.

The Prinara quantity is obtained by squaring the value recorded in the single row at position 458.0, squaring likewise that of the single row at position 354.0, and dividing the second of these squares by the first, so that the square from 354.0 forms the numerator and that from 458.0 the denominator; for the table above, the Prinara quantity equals 1.13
